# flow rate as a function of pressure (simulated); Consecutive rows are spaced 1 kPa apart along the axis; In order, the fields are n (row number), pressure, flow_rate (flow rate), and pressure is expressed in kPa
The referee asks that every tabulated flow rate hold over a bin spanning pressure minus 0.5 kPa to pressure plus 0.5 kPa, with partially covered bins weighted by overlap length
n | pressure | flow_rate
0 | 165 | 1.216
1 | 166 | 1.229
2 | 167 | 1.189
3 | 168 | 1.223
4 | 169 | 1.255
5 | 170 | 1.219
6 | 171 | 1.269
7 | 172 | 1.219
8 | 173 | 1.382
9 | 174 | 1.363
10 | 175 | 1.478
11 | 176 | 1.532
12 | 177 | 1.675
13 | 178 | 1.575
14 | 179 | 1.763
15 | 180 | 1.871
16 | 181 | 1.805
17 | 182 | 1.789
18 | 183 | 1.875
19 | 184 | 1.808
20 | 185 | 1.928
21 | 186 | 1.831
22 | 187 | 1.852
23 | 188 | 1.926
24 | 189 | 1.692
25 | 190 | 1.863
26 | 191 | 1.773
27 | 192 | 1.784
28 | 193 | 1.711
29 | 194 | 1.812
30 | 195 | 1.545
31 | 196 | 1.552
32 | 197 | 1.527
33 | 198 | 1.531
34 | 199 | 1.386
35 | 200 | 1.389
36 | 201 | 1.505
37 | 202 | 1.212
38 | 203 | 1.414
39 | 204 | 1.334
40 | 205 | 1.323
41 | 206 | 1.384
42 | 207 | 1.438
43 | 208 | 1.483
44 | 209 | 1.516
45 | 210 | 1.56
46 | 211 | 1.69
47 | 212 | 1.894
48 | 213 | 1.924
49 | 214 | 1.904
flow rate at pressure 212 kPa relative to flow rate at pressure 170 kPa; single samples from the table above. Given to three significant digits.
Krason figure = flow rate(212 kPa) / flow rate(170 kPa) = 1.55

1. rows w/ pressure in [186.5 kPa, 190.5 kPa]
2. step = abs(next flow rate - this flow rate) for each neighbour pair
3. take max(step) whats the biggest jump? 0.23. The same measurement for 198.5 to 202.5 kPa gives 0.29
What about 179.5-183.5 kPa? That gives 0.09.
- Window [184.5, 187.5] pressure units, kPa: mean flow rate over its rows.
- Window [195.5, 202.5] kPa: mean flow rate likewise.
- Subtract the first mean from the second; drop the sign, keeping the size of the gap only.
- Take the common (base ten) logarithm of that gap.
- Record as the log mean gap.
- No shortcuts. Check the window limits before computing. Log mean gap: -0.37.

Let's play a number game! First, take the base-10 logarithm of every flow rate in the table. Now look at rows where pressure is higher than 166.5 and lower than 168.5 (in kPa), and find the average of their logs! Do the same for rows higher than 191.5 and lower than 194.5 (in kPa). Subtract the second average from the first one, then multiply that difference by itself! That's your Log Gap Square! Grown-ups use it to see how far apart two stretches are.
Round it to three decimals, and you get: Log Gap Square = 0.028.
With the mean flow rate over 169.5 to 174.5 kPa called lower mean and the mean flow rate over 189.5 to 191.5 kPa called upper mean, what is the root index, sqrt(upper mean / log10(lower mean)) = 4.1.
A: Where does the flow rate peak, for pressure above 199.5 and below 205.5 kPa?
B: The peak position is 201 kPa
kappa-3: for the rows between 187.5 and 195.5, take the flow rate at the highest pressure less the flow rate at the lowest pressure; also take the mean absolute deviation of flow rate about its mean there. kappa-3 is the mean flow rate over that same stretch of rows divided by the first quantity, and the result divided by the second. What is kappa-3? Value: -54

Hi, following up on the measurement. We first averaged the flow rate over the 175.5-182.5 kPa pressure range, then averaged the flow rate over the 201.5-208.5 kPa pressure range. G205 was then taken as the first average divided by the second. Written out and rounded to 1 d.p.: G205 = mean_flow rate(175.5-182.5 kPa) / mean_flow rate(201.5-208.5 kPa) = 1.3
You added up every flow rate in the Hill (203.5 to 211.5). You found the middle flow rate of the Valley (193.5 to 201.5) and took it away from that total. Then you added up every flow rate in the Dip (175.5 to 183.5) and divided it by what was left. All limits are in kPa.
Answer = 1.36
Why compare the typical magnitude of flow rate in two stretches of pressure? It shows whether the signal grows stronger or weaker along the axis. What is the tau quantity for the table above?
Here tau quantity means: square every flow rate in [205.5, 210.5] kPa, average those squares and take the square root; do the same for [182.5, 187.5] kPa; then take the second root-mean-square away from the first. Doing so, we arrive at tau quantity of -0.38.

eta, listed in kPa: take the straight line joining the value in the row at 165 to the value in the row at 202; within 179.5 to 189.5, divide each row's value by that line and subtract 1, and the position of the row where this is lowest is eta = 189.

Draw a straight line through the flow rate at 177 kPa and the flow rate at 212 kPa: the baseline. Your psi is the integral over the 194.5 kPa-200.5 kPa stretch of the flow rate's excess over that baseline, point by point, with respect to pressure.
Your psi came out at -1.9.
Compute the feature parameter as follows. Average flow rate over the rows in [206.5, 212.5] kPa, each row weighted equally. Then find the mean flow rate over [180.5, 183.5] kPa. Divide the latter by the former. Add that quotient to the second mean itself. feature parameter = 2.96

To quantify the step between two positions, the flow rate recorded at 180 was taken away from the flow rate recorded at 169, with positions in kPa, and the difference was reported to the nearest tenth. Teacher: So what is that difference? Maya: -0.6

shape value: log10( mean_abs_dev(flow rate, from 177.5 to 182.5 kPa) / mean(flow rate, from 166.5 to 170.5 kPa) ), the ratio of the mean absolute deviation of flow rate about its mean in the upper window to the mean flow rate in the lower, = -1.22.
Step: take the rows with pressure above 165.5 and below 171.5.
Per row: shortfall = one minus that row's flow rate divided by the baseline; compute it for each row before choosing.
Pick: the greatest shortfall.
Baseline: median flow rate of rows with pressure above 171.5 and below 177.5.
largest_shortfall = 0.17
